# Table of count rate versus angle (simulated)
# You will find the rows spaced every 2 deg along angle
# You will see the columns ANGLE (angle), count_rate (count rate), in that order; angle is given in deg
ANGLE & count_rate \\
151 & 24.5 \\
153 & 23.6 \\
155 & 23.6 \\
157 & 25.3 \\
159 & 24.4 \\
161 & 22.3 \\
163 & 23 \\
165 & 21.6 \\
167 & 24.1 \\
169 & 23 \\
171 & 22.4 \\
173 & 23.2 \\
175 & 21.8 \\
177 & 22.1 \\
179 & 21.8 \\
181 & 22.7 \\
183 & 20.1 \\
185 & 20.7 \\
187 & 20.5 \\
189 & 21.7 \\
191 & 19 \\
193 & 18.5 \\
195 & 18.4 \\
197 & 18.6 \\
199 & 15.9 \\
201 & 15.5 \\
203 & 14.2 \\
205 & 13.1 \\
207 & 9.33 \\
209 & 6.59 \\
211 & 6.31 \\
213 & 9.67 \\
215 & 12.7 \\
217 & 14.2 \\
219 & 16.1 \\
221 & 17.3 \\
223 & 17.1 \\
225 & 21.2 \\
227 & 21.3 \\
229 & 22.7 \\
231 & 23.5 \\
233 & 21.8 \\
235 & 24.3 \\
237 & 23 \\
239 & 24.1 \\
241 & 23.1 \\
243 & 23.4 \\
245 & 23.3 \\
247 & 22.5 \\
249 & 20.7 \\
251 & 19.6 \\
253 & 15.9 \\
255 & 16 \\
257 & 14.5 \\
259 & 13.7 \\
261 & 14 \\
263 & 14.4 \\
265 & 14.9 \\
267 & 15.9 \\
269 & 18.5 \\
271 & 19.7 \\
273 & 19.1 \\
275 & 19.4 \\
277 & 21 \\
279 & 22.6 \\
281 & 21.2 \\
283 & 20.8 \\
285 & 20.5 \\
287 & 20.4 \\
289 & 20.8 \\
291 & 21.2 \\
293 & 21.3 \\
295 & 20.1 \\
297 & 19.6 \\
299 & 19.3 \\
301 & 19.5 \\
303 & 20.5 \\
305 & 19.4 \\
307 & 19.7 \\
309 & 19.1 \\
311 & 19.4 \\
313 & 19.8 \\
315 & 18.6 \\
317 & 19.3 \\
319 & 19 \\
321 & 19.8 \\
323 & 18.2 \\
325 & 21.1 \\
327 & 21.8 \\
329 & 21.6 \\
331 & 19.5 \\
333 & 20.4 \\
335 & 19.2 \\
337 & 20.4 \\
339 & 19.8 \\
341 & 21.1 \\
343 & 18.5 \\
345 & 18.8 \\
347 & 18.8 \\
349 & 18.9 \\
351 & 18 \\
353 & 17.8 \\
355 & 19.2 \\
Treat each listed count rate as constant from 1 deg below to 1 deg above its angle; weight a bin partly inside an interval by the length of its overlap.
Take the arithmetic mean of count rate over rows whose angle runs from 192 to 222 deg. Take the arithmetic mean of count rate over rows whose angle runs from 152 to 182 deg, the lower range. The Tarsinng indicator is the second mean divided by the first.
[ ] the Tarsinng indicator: 1.7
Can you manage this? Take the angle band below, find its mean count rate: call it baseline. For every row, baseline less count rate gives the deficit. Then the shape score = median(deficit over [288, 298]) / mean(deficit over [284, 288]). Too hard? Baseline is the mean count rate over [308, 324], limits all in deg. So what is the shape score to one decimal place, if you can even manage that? 1.3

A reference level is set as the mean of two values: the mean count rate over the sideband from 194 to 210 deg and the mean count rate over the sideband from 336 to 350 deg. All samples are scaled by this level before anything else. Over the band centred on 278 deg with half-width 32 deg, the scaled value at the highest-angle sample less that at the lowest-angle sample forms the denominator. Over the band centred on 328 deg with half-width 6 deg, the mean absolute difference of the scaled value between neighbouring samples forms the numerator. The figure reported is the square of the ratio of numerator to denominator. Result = 0.160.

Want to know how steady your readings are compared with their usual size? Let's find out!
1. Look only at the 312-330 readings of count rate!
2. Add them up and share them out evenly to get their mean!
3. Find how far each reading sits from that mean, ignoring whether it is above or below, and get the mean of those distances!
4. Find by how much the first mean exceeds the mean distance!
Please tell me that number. 19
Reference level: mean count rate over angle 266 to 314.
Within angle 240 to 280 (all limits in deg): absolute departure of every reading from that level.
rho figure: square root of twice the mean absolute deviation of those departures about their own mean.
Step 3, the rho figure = 1.8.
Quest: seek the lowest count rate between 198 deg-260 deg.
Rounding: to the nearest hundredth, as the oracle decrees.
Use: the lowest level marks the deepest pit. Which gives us 6.31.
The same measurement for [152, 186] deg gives 20.10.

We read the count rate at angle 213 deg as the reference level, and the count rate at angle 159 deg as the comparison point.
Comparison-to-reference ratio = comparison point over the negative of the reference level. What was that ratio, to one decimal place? -2.5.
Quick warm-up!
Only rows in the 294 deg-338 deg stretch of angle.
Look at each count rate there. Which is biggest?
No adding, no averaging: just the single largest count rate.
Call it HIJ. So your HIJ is 21.8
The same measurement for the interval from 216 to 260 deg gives 24.3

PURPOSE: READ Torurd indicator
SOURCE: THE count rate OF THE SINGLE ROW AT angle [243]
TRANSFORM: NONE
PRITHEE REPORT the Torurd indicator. 23.4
